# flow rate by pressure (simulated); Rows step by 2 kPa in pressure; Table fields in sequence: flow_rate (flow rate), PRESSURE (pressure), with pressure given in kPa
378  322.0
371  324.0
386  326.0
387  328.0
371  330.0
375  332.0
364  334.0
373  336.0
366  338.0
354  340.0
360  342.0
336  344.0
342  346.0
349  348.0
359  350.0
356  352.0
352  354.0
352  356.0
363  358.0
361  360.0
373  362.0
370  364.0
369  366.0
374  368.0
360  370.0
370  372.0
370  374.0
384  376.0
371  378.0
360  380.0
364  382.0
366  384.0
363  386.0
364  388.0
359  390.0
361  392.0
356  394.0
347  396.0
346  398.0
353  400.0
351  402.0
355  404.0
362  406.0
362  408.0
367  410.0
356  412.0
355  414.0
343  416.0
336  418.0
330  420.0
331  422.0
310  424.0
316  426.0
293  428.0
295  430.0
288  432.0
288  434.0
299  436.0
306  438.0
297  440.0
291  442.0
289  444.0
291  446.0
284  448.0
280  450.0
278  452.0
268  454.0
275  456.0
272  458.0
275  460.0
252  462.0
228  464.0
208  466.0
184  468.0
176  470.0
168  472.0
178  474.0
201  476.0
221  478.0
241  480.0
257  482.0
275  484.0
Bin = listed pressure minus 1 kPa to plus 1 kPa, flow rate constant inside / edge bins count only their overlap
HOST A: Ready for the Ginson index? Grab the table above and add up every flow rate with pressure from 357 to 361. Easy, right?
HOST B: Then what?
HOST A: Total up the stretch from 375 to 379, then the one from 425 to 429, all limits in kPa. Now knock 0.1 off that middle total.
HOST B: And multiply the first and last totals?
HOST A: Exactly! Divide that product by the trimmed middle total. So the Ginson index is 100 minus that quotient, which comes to -484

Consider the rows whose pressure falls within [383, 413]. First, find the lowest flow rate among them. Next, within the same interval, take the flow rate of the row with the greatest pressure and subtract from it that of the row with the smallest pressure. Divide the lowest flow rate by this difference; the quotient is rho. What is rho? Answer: -35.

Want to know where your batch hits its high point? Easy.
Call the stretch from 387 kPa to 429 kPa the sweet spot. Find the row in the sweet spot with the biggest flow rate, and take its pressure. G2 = 410.0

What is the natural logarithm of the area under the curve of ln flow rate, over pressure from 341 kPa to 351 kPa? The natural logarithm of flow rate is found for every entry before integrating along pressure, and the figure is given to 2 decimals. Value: 4.07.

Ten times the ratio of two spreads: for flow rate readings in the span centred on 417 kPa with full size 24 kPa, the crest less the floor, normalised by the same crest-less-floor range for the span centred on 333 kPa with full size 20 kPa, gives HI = 22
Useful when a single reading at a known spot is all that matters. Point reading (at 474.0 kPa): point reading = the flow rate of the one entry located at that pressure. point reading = 178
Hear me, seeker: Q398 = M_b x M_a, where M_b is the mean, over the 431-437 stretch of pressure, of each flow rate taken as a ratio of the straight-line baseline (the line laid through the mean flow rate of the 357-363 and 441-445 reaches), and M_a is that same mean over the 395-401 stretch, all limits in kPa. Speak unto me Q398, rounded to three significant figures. 1.03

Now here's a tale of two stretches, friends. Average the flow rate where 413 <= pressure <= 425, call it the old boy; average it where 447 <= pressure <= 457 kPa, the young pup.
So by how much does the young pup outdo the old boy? -57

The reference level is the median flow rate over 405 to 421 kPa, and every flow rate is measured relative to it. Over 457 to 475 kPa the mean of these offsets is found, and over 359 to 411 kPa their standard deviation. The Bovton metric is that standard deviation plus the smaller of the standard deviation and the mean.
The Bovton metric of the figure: -131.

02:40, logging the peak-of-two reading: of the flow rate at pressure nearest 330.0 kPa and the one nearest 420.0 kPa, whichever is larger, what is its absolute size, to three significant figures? 371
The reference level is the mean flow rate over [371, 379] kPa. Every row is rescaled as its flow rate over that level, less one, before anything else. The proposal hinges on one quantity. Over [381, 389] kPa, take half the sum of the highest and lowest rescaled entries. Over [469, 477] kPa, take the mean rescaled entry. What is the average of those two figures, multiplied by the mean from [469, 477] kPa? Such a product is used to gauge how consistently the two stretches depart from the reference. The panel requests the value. 0.14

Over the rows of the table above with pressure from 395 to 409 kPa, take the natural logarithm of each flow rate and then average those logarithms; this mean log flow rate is 5.87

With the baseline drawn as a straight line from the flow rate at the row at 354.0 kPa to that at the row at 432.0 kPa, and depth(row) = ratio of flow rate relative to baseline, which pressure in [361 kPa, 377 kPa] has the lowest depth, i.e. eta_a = 370.0 kPa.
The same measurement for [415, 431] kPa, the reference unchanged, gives 428.0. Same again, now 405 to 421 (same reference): 420.0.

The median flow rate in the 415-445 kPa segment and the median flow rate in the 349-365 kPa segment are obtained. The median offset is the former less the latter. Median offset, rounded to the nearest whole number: -61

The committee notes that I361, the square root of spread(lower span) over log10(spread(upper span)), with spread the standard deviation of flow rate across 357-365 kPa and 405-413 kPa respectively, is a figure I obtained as 2.9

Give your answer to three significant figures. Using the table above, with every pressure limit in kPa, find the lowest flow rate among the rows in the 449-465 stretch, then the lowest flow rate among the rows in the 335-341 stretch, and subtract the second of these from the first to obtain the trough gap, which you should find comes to -126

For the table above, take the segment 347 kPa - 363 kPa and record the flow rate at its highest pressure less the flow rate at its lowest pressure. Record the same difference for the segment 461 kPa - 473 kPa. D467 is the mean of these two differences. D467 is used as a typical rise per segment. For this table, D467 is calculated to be -30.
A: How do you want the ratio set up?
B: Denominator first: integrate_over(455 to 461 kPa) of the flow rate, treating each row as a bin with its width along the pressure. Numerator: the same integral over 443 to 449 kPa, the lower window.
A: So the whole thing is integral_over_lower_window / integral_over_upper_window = 1.05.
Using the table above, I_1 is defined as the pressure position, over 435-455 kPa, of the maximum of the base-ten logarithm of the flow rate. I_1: 438.0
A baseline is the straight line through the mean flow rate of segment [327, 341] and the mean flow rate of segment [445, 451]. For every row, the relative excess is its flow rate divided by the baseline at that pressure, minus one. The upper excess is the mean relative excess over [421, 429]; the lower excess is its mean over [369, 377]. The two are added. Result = 0.12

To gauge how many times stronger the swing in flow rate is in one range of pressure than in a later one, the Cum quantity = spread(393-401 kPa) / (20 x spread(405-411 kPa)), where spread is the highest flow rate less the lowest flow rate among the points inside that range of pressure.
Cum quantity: 0.10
